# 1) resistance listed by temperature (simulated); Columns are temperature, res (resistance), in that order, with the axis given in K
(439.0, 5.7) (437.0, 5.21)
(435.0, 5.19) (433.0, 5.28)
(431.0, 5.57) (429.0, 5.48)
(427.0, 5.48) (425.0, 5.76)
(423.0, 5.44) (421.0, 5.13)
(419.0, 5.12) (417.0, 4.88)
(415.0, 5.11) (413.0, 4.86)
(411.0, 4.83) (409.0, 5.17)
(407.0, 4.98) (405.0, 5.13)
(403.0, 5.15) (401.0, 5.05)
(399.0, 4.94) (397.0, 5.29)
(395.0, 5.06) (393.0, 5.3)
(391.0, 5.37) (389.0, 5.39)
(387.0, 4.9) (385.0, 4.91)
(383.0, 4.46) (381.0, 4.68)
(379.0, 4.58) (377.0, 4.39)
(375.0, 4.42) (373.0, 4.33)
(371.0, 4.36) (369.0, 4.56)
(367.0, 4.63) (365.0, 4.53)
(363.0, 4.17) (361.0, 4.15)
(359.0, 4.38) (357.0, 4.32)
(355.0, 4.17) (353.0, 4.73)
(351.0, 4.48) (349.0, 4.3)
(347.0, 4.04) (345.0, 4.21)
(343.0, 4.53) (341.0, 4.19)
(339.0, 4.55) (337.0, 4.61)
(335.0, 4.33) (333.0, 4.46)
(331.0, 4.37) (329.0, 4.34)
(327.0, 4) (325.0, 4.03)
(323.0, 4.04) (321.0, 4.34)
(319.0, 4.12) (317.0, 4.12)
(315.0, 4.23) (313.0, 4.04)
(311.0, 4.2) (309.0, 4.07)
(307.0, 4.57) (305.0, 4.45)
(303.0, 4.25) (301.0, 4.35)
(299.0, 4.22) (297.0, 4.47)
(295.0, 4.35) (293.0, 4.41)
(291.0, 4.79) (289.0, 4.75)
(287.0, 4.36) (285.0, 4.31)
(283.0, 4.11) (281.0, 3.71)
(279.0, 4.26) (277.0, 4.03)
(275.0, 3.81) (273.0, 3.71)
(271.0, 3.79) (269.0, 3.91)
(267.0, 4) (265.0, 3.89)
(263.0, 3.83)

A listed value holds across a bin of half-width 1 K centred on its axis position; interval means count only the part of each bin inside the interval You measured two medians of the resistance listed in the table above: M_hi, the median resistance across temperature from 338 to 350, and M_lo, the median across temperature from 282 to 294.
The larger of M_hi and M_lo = 4.4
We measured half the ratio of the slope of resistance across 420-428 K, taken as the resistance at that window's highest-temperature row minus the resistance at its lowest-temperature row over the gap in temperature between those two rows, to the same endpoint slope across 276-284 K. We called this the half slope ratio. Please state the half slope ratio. 2.2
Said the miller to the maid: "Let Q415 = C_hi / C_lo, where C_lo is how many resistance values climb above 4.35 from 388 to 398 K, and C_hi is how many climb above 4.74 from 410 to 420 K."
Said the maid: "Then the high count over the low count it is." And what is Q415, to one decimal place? 1.0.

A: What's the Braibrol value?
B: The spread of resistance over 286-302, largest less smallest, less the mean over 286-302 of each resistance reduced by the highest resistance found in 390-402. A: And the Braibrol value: 1.5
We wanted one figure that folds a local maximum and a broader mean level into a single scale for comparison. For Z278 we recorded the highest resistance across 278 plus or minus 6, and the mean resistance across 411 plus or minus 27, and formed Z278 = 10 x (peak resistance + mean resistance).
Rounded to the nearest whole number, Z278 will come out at 94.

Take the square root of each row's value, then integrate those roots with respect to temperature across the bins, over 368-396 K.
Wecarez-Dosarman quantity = 61.07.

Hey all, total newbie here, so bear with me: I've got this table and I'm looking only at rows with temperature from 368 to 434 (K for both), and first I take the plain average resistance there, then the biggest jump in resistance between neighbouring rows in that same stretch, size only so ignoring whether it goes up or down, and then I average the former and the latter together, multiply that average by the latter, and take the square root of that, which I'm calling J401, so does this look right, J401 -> 1.16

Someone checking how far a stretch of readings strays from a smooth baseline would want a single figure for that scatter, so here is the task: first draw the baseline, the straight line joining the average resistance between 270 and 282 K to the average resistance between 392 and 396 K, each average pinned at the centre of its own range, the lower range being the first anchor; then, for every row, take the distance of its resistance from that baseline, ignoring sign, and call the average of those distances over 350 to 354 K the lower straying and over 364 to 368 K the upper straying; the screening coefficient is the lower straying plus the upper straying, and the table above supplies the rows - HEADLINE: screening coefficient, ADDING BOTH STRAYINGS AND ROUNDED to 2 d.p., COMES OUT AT 0.41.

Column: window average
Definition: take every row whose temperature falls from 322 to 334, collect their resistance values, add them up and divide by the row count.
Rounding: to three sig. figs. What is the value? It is 4.21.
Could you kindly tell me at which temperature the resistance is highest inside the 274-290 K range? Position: 289.0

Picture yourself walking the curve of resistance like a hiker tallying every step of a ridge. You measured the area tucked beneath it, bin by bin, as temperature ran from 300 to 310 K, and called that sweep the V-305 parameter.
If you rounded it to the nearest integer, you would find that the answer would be 43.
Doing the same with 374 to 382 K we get 36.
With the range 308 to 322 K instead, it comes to 58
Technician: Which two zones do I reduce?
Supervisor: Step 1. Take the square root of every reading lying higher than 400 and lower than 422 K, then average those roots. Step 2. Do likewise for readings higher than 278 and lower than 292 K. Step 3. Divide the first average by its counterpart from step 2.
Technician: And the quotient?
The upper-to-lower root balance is 1.08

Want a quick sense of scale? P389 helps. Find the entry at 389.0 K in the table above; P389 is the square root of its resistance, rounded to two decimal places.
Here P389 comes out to 2.32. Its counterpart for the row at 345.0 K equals 2.05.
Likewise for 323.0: 2.01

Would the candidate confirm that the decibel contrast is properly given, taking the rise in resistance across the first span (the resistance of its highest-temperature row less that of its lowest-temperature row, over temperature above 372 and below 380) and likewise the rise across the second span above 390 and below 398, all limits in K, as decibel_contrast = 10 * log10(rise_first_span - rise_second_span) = -4.8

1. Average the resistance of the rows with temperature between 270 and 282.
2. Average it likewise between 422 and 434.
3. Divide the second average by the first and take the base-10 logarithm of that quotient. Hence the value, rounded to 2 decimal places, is 0.15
